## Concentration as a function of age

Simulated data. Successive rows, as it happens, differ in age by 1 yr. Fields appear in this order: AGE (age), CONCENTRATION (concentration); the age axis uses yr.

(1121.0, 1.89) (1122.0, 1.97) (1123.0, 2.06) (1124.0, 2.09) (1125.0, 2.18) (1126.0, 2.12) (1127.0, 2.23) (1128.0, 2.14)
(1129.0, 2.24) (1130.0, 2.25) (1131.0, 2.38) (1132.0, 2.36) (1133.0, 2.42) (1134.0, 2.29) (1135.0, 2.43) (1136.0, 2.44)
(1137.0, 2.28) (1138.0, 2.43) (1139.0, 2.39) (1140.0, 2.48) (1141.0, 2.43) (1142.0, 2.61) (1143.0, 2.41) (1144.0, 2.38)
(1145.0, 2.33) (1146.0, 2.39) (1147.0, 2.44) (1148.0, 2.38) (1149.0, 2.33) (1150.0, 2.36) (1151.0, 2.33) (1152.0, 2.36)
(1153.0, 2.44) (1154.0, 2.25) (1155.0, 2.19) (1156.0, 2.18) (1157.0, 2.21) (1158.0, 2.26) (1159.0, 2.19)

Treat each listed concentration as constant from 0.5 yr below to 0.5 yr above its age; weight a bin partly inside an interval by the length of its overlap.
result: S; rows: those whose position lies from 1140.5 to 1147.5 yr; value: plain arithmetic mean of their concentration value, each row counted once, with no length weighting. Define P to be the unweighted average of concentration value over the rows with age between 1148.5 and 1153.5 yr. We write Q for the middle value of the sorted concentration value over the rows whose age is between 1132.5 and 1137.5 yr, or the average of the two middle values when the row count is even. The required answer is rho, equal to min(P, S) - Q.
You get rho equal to -0.06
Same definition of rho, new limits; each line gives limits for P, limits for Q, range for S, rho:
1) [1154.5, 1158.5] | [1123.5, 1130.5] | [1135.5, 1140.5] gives 0.03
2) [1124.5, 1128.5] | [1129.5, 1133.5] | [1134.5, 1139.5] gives -0.20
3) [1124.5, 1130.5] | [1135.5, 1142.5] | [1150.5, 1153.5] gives -0.24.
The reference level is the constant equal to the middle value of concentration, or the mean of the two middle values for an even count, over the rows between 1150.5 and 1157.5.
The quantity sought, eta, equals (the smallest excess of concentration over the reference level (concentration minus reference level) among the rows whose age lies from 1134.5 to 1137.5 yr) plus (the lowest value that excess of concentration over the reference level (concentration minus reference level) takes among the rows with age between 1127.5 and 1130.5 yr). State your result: -0.08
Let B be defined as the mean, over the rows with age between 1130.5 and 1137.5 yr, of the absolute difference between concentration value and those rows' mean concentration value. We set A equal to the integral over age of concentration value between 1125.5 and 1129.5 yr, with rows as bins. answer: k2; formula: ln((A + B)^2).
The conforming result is 4.3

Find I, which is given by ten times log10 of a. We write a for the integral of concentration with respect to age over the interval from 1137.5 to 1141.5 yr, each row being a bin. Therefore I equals 9.88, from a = 9.7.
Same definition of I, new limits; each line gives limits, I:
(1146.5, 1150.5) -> 9.78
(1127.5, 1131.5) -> 9.55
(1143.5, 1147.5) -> 9.80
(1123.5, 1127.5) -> 9.36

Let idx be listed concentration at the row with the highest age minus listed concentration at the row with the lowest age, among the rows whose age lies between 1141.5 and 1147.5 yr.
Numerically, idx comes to -0.17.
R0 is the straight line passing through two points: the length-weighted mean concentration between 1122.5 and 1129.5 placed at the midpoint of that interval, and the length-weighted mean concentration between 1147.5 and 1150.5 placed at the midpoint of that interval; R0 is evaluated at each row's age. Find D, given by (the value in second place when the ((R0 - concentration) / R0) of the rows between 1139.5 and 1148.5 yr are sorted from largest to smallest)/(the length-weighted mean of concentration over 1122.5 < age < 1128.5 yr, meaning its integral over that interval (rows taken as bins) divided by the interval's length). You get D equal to -0.006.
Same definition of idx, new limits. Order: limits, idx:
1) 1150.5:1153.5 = 0.11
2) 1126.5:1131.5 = 0.15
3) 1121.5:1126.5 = 0.15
